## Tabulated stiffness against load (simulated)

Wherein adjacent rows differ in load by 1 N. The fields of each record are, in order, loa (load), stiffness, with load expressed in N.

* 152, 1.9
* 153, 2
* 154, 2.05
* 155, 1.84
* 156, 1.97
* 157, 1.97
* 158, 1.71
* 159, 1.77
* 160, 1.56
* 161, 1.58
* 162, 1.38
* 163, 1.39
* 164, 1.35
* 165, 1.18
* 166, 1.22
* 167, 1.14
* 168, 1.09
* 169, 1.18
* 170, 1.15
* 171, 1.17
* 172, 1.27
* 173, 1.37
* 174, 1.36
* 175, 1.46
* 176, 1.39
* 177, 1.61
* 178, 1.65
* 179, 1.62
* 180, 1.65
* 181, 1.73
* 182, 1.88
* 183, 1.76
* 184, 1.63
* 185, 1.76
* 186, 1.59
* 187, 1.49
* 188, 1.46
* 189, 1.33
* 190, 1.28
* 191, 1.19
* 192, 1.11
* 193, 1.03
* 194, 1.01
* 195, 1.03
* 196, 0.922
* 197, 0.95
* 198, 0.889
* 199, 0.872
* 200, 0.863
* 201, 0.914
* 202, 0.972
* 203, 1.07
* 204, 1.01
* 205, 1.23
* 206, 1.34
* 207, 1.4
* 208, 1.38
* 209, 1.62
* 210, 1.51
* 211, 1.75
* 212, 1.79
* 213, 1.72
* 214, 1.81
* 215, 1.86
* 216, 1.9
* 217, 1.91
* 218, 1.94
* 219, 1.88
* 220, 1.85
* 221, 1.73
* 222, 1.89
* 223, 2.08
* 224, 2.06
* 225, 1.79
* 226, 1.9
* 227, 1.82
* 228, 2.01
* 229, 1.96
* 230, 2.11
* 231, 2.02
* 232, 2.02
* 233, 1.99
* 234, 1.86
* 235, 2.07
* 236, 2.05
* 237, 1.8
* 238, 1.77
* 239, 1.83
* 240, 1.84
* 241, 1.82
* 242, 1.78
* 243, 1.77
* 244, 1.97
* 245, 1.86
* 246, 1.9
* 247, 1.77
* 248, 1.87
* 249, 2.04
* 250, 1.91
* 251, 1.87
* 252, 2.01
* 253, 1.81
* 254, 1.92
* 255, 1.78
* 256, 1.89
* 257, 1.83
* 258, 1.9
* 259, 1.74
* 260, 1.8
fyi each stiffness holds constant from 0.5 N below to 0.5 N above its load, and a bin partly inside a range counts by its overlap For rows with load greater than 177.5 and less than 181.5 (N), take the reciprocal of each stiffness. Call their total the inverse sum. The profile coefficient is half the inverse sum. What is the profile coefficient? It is 1.20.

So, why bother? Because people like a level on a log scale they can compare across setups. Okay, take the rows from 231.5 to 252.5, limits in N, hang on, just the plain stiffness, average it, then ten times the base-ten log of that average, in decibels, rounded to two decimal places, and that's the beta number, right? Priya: 2.78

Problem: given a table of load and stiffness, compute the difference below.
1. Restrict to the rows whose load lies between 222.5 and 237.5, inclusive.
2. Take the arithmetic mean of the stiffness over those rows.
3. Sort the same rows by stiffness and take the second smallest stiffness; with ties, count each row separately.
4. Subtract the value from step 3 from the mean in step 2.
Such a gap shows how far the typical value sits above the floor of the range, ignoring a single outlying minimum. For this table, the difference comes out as 0.17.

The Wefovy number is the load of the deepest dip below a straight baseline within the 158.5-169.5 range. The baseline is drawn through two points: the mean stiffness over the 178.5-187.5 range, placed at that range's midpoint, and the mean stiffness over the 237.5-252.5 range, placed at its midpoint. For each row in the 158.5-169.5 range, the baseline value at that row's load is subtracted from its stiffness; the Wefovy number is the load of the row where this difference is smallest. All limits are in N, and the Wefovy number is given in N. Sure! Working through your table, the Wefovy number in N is 168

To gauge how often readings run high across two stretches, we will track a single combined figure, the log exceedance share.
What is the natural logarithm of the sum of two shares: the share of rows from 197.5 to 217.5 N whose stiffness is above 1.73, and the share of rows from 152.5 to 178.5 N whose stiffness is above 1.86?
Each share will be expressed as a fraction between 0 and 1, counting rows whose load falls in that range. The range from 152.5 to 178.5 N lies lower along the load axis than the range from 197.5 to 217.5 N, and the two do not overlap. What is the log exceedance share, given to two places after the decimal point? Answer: -0.79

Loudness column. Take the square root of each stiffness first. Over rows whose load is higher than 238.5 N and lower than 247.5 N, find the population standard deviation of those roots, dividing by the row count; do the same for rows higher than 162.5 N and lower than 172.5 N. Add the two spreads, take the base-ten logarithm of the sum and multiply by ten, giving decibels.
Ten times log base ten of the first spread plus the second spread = -12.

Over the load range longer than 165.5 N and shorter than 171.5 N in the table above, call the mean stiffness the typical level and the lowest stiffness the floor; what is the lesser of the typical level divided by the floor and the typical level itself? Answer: 1.06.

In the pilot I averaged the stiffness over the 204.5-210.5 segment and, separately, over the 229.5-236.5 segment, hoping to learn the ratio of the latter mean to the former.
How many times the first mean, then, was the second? 1.43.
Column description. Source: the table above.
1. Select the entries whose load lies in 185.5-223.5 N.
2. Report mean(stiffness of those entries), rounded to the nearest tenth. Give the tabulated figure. 1.4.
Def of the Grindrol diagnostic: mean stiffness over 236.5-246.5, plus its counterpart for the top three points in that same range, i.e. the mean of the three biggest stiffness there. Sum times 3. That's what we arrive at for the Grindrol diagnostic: 11.23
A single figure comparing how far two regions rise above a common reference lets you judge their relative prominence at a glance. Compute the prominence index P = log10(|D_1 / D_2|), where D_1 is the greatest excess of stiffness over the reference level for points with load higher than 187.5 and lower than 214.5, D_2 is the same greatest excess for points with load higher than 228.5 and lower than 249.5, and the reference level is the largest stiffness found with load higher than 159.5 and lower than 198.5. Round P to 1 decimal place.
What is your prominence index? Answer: -0.5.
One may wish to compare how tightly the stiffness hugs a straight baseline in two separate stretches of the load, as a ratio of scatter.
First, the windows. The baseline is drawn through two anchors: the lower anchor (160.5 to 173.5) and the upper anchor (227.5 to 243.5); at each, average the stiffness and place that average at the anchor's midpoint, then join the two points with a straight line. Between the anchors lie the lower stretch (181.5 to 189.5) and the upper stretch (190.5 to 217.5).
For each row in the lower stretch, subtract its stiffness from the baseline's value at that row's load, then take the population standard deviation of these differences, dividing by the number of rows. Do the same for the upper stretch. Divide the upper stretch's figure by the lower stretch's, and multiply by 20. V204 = 31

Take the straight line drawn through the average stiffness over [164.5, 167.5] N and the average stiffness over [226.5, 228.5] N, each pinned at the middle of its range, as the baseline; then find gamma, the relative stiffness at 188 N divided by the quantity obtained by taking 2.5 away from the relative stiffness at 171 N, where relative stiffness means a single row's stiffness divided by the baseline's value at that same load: -0.65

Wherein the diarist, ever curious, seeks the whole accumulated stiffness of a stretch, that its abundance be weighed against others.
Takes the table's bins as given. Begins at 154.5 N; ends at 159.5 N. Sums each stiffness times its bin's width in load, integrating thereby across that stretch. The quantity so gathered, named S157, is 9.3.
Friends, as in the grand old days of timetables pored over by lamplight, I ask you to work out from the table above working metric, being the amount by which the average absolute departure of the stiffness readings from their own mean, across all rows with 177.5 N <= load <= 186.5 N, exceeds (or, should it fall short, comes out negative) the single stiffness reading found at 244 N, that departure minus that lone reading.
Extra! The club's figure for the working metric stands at -1.89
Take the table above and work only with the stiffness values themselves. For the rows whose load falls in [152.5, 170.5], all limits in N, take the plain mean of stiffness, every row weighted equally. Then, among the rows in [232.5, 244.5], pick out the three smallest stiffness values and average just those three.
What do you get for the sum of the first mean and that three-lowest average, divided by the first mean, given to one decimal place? 2.2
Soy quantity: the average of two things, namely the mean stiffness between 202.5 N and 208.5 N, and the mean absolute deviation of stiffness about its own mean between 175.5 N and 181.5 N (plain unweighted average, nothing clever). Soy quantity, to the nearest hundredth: 0.66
